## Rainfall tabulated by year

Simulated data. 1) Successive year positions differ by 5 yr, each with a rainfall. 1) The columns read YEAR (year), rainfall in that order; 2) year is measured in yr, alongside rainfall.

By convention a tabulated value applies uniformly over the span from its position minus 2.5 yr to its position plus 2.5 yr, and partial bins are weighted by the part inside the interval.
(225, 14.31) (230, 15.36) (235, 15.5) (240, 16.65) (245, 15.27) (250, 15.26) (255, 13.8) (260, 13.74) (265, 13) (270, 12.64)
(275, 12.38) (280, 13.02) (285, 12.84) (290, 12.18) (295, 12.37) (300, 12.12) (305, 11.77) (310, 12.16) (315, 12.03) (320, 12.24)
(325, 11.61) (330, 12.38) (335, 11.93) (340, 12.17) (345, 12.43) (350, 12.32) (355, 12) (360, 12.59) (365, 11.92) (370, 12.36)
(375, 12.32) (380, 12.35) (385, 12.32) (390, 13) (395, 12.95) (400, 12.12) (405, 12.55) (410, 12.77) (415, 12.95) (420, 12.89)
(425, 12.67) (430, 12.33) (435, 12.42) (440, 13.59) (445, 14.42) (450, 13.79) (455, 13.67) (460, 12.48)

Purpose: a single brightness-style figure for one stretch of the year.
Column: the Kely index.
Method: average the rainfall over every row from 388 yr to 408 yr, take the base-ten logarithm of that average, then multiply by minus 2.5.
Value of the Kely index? -2.76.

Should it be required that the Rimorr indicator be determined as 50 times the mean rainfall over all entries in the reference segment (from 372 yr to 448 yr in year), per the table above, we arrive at 639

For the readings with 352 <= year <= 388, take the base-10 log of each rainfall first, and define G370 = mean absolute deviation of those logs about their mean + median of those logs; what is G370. 1.10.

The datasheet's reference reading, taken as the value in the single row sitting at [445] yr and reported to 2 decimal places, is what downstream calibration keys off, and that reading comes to 14.42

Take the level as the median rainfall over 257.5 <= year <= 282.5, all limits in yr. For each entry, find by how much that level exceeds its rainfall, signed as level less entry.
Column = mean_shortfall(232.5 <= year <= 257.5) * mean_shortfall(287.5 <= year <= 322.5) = -2.0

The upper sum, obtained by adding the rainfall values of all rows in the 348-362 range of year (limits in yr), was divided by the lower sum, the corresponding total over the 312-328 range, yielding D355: 1.03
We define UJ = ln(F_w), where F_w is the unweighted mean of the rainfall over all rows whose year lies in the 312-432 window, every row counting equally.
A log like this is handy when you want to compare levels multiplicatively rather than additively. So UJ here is 2.52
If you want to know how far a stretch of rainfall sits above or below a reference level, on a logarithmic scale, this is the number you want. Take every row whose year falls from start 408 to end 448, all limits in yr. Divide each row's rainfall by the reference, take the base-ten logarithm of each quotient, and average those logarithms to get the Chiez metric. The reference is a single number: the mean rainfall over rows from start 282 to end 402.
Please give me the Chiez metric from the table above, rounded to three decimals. 0.025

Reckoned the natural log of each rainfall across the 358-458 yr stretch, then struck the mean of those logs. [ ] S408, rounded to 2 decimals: 2.55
